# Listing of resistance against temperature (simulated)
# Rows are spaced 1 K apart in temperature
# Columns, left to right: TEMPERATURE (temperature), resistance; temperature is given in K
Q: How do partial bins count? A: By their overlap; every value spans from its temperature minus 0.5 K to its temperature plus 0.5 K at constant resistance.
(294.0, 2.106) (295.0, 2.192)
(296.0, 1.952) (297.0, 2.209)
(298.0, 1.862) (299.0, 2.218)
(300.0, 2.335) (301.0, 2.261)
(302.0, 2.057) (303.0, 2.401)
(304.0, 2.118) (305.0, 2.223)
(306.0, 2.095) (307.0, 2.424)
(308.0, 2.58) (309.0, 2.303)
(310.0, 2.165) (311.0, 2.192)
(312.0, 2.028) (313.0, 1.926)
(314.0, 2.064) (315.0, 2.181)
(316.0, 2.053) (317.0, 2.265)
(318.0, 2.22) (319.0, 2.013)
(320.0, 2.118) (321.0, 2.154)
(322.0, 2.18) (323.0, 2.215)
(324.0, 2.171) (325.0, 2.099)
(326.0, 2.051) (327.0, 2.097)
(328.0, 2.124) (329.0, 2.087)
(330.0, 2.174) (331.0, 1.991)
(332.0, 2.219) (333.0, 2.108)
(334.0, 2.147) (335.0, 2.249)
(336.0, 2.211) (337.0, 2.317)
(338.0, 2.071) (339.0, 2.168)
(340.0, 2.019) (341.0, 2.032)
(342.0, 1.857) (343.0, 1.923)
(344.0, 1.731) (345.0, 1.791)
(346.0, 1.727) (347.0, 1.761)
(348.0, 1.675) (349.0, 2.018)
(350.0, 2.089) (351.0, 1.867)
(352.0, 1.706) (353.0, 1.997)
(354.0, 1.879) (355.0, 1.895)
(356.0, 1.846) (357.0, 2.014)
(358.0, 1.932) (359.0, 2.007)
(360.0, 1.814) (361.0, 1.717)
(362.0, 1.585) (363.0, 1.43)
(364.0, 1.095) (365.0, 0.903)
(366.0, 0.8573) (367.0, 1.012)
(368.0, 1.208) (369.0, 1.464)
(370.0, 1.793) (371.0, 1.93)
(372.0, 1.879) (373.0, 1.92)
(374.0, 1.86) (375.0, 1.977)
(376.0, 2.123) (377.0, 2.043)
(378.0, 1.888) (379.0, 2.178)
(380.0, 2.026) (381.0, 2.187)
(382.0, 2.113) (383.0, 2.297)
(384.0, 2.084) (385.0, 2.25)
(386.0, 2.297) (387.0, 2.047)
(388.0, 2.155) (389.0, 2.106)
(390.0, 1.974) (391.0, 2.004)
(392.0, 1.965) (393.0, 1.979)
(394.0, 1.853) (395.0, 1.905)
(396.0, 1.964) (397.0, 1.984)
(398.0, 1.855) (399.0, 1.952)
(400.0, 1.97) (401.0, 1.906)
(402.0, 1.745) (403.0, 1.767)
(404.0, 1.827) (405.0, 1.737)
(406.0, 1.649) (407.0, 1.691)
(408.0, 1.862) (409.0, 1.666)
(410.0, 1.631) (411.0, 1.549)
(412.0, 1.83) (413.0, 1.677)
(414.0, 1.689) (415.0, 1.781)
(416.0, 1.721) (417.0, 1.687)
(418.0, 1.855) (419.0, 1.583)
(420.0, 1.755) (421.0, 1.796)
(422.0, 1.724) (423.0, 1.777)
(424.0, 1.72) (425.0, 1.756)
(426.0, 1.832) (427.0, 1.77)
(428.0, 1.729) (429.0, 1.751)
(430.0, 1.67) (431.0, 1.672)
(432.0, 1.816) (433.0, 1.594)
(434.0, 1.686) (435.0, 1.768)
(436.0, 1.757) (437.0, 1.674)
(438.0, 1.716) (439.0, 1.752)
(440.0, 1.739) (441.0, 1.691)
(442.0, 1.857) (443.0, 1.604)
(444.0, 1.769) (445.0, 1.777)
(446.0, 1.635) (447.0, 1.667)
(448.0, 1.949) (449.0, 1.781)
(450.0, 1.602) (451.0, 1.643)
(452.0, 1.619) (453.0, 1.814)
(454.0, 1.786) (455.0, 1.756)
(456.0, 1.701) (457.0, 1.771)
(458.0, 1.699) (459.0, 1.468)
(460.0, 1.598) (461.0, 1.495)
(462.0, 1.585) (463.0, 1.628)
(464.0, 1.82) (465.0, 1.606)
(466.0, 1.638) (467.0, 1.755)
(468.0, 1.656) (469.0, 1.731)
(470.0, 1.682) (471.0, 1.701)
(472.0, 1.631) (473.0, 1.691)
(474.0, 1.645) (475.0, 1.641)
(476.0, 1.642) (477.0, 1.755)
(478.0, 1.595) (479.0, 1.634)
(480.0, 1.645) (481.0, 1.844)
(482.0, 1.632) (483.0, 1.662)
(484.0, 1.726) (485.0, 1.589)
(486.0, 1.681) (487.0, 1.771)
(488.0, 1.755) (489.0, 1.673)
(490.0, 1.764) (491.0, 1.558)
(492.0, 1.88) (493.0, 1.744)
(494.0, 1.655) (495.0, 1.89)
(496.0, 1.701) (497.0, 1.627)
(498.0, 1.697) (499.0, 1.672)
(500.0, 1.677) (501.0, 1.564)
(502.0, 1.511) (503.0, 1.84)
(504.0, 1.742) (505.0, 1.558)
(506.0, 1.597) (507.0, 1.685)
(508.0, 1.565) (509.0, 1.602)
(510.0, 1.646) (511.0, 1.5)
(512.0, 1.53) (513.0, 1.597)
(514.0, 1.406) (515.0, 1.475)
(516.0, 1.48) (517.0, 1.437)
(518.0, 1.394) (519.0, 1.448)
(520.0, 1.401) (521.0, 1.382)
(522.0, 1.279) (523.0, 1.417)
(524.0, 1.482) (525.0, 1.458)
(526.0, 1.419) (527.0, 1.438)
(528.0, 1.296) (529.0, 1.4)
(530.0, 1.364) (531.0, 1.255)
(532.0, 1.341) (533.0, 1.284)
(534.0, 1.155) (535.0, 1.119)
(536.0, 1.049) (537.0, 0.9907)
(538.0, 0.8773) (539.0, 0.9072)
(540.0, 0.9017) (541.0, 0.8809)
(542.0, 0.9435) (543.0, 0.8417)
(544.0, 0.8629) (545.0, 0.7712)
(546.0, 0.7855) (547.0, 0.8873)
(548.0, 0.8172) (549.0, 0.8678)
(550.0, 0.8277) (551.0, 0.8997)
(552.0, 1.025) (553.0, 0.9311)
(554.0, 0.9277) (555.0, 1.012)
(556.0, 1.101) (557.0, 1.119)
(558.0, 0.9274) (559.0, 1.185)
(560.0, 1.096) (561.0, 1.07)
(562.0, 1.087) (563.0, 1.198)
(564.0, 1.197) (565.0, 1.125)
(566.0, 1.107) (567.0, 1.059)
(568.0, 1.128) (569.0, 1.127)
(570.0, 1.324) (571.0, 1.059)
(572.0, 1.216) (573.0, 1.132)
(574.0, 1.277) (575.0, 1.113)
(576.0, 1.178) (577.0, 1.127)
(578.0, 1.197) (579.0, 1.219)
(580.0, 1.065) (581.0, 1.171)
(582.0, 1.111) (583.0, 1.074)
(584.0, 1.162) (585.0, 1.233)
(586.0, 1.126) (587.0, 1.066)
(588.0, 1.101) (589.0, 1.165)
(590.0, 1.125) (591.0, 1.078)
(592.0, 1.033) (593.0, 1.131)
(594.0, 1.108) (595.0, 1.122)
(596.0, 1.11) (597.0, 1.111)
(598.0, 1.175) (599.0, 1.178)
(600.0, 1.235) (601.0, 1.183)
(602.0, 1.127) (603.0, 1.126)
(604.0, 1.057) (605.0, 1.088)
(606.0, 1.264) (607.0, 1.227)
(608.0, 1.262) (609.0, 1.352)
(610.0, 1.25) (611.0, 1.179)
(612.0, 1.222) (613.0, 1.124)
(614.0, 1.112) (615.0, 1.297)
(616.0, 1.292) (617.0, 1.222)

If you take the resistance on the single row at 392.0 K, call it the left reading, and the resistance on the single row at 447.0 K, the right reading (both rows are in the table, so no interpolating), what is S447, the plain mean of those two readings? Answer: 1.82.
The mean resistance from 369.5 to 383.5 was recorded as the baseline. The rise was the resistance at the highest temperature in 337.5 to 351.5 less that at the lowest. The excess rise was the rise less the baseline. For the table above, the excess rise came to -2.22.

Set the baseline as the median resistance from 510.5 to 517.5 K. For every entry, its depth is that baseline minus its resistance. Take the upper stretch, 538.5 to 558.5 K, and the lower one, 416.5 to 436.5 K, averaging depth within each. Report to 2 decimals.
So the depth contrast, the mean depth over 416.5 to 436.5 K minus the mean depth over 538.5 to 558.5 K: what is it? -0.82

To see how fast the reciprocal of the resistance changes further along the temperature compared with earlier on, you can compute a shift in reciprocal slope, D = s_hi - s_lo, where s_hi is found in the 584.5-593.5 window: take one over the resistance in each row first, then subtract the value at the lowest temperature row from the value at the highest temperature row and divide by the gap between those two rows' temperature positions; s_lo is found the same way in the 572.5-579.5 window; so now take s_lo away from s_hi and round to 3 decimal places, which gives 0.020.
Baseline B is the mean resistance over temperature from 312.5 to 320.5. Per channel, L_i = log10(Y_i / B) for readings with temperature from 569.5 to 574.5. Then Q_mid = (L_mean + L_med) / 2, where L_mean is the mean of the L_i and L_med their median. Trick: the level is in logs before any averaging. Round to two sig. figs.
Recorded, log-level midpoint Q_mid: -0.24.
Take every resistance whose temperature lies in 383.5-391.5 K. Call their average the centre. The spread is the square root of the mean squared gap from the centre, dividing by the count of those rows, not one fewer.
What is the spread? 0.107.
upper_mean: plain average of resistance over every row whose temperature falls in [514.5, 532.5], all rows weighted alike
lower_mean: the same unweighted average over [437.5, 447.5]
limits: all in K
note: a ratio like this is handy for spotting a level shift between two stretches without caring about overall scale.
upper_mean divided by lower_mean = 0.81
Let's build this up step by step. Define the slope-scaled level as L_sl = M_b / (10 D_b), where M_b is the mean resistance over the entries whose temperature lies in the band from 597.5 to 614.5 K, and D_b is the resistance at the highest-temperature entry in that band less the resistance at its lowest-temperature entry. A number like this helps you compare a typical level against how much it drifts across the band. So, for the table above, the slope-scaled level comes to -1.9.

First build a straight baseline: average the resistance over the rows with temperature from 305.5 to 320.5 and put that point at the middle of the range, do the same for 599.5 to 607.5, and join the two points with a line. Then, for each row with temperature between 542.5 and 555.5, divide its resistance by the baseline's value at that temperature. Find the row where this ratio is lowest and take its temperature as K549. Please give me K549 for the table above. 545.0 K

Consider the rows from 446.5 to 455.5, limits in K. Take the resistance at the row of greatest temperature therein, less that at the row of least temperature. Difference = 0.09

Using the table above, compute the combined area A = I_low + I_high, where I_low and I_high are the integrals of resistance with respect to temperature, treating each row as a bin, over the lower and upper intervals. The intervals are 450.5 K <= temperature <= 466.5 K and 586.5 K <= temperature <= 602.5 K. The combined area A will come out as 45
